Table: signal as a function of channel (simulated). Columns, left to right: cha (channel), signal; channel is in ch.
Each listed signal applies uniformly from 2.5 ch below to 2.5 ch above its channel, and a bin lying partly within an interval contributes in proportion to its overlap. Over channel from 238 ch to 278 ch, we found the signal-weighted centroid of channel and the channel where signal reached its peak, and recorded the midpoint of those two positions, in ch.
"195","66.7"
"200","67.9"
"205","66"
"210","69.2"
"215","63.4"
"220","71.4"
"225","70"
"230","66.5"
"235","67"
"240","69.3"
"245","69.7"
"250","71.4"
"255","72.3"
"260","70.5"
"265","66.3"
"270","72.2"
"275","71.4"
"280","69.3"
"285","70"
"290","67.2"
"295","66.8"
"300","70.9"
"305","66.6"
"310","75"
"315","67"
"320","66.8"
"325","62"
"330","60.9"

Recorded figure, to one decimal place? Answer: 256.3 ch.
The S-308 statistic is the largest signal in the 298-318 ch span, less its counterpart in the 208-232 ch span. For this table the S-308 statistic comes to 3.6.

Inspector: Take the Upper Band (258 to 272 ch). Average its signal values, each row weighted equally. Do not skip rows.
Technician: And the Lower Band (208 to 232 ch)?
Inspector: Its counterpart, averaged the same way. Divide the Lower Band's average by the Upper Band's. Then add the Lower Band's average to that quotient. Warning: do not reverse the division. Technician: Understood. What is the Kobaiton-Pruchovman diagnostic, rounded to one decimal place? 69.1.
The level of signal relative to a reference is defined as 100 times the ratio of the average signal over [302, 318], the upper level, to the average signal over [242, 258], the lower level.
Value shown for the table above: 98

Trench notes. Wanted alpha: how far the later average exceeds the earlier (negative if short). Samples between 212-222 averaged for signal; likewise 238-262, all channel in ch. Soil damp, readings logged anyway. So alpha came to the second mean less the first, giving 3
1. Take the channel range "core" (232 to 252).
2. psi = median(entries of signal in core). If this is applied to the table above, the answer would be 69.5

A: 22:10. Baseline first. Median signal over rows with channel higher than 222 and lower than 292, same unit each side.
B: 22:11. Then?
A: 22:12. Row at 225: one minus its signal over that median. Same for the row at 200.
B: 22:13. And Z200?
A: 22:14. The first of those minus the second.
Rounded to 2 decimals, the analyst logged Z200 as -0.03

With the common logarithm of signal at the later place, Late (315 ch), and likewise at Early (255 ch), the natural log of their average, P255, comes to 0.611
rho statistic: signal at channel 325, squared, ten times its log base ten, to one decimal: 35.8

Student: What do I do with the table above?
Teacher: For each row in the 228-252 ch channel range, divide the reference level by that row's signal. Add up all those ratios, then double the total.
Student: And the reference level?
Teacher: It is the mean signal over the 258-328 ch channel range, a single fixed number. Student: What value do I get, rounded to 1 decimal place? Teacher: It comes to 10.0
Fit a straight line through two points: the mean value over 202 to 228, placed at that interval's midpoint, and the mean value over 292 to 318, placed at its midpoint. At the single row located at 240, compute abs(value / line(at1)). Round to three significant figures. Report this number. 1.01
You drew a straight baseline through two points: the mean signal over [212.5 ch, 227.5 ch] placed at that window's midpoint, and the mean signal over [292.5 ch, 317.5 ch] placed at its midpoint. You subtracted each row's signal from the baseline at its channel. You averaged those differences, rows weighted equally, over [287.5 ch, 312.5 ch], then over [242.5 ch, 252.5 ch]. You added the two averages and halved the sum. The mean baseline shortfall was -1.0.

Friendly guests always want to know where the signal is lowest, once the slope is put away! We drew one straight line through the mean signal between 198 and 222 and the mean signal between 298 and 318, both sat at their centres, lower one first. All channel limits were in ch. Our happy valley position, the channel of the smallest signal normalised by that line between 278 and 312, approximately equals 305 ch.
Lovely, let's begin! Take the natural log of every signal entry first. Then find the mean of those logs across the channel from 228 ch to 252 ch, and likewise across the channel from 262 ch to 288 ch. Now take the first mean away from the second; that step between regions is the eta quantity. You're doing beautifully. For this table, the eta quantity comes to 0.015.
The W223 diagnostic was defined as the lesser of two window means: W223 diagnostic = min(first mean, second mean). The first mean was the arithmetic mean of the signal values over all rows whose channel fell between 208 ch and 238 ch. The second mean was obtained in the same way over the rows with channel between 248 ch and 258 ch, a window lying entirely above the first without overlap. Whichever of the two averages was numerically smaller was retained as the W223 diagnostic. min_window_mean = 67.9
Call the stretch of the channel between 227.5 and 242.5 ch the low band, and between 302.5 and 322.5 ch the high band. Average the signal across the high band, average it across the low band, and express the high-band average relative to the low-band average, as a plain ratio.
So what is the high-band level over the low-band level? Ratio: 1.02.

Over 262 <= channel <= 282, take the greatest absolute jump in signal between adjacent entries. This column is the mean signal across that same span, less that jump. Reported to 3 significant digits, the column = 63.9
